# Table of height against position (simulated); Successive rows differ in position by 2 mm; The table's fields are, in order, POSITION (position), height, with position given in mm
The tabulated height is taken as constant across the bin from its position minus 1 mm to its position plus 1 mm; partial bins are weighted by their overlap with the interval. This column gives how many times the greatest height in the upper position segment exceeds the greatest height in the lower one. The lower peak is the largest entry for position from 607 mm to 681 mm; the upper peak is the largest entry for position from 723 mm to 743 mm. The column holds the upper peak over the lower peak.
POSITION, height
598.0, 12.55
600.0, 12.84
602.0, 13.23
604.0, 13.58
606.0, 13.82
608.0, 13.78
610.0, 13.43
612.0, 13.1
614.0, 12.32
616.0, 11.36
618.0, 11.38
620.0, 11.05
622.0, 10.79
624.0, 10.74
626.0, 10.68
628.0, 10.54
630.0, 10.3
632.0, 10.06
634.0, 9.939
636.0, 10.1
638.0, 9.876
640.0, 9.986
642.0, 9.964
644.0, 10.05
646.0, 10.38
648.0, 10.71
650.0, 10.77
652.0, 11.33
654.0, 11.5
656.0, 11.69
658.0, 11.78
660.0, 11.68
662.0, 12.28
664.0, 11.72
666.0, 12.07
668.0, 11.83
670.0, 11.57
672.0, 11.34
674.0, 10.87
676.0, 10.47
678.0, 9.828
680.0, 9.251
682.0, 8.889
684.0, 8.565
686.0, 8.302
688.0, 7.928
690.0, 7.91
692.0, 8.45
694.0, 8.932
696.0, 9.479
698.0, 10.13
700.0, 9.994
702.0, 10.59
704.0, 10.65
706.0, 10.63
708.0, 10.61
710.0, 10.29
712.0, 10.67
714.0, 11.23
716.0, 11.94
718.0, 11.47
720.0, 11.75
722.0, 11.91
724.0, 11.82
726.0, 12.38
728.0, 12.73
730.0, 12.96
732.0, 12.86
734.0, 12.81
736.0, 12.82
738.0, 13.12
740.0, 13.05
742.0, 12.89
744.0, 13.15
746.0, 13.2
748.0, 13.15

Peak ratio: 0.95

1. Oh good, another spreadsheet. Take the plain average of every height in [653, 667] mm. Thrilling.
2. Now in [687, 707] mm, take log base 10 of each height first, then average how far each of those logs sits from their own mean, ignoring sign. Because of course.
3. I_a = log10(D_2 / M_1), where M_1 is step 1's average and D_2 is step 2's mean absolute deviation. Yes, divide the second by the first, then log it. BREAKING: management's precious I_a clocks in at -2.43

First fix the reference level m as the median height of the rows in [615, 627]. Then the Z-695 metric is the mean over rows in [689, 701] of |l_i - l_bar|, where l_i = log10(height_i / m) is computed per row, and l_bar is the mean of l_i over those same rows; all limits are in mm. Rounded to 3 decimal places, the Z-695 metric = 0.034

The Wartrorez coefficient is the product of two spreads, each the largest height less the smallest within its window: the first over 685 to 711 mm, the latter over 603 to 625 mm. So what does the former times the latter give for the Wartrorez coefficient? 8.4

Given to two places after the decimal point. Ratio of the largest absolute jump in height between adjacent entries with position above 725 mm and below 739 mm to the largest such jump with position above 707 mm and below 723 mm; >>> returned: 0.49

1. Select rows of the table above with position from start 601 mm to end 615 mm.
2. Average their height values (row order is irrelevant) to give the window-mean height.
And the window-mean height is 13.3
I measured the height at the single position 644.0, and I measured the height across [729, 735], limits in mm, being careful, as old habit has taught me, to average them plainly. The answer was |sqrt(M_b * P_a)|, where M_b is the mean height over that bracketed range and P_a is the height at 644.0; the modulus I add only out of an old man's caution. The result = 11.4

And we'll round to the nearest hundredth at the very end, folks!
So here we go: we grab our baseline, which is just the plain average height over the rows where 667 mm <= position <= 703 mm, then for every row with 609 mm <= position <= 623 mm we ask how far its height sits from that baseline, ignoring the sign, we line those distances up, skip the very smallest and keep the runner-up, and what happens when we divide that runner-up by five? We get 0.27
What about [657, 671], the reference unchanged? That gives 0.40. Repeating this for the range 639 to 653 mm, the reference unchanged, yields 0.06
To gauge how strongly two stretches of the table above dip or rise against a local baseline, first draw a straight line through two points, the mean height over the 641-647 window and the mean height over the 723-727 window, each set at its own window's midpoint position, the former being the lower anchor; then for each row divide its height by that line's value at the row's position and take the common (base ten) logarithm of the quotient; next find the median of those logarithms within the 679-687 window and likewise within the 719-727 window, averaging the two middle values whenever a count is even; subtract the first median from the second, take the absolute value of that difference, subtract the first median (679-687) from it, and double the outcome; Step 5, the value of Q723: 0.40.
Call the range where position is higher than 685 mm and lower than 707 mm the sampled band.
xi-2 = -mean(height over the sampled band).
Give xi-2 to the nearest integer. -9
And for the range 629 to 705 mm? -10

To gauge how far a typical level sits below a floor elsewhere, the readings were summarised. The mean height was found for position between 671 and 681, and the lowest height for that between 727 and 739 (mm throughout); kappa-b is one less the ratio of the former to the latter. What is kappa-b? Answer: 0.19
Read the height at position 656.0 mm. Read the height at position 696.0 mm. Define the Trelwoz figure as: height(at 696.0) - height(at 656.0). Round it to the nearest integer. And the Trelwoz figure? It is -2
